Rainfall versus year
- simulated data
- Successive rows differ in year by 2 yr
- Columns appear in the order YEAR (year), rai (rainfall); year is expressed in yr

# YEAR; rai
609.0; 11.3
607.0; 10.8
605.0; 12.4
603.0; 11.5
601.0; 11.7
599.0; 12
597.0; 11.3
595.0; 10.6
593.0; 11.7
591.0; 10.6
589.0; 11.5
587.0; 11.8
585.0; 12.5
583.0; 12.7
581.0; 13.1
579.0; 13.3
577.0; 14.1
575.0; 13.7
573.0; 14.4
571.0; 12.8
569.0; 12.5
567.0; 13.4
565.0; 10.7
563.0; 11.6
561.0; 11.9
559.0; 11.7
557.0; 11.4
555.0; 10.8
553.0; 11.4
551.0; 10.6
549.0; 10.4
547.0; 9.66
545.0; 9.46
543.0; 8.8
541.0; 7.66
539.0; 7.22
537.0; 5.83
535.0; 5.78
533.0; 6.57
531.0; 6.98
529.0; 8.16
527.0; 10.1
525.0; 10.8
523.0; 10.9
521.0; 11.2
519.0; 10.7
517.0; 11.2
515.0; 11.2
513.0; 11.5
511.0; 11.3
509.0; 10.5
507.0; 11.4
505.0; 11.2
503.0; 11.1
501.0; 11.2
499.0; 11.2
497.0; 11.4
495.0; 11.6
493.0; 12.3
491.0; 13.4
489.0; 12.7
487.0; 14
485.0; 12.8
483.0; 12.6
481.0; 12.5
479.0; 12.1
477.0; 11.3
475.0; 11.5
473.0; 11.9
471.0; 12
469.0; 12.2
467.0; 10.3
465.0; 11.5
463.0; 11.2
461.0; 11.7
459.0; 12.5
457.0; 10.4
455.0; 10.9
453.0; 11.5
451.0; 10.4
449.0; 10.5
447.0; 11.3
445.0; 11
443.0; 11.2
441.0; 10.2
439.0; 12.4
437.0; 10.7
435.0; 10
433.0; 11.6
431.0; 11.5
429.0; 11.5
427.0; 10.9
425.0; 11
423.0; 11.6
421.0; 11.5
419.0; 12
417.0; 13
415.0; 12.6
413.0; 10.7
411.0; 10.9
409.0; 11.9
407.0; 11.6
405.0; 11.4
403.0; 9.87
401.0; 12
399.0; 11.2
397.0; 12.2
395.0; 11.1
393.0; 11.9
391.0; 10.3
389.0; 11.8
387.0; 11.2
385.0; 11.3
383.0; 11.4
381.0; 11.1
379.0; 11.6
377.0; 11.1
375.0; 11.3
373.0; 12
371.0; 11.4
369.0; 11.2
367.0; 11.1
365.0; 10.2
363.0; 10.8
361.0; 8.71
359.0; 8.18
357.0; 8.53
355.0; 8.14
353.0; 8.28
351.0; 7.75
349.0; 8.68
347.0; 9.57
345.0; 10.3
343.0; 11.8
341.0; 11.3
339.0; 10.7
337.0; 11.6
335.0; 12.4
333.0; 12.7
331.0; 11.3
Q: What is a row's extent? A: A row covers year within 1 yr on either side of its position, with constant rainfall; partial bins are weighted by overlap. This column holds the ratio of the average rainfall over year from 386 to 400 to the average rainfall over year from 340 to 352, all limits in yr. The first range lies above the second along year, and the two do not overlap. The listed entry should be 1.15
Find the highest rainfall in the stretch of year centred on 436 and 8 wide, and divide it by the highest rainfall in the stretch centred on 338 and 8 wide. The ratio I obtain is 1.000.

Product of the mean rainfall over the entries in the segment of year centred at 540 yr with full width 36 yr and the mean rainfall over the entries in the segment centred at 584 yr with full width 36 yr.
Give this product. 112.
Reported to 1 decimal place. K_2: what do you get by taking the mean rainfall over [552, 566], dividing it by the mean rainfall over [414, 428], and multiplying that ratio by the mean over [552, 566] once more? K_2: 10.9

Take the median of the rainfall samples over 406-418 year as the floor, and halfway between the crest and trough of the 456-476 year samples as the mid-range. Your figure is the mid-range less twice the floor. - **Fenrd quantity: -12.1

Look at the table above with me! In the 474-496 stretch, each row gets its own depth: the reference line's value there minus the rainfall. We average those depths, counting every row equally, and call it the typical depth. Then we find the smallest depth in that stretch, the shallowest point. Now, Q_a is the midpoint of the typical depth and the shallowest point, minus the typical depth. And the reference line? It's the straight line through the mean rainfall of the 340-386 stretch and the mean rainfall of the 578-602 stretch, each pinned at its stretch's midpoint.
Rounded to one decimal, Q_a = -0.8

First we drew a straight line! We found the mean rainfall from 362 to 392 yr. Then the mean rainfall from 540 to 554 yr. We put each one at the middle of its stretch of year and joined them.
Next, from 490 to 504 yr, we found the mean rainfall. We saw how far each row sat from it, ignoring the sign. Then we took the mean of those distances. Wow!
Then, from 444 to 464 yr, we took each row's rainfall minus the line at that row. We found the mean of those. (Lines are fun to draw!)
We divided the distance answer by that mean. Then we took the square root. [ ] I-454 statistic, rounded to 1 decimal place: 1.0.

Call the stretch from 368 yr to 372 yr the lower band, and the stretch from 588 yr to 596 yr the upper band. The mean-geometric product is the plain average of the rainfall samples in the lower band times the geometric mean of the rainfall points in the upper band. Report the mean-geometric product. 125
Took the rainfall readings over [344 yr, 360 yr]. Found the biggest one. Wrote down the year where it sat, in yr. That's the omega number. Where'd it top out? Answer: 345.0 yr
